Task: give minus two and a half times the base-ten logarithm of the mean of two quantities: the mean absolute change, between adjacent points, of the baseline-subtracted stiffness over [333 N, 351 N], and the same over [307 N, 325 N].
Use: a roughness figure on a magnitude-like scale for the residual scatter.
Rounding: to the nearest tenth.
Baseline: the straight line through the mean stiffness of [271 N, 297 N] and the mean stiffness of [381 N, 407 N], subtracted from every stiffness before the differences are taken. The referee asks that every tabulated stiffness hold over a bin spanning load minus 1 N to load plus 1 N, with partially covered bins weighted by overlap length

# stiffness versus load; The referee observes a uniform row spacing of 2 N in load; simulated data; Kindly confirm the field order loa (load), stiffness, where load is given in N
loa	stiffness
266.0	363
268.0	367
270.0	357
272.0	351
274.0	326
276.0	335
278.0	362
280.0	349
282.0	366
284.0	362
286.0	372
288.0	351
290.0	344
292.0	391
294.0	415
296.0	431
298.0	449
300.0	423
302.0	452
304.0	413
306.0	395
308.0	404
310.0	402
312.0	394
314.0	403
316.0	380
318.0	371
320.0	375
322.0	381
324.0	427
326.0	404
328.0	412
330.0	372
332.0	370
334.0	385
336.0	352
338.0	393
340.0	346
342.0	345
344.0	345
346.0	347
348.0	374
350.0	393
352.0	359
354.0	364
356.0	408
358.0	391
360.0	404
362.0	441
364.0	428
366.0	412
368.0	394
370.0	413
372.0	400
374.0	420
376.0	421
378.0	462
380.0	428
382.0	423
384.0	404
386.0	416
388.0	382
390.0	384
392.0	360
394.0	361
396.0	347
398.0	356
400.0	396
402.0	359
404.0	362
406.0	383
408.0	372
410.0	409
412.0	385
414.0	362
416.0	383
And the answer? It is -3.1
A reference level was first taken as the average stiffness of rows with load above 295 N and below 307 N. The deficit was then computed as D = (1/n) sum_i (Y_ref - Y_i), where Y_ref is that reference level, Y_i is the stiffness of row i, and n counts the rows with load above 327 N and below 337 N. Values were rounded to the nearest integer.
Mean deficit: 49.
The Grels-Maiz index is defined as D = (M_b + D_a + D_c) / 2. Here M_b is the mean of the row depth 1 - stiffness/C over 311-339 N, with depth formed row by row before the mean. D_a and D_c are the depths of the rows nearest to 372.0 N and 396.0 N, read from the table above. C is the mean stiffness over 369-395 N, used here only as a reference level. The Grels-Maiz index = 0.10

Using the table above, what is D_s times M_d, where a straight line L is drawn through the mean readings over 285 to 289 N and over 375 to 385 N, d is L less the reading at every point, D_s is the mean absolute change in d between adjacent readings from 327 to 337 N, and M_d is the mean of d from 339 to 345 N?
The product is 1283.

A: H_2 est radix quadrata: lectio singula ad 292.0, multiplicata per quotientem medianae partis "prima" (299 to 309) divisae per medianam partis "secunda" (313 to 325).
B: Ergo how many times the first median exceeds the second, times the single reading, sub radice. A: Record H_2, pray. 20.6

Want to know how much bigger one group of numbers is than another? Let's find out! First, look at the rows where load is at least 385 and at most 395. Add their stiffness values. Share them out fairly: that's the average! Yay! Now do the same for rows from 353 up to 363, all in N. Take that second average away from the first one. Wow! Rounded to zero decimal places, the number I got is -21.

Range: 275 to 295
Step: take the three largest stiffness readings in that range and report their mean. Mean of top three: 393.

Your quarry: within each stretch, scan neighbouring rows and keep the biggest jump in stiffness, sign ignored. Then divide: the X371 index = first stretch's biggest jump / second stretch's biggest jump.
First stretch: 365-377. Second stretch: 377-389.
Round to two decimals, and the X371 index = 0.59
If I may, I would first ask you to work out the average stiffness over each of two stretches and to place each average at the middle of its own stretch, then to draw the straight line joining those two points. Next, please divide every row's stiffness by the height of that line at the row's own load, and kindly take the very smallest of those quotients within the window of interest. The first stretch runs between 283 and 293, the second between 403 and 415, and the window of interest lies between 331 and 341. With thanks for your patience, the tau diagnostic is 0.93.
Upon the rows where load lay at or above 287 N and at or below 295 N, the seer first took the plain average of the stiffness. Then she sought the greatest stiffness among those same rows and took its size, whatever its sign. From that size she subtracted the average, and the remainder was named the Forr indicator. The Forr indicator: 40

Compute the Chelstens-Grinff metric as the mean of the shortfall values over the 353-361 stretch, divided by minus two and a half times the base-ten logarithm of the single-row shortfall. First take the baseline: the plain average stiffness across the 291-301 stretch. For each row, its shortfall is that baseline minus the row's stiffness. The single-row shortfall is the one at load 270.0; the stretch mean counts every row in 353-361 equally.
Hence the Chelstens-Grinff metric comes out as -6.6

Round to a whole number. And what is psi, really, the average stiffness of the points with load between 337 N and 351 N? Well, 363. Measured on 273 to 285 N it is 350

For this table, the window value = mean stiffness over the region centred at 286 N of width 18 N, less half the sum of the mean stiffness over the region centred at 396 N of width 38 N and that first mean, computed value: -9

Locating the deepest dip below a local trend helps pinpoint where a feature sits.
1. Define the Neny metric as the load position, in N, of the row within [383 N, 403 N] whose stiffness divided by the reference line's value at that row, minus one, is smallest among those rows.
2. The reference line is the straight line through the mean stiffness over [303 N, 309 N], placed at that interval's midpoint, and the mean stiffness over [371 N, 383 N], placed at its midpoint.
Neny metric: 396.0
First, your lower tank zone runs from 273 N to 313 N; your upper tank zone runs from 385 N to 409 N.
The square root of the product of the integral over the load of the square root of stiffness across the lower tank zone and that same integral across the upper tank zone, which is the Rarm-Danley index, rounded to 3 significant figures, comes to 603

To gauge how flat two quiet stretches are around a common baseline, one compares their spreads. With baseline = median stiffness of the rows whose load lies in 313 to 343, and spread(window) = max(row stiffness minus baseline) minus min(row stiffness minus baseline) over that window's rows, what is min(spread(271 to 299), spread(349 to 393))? 103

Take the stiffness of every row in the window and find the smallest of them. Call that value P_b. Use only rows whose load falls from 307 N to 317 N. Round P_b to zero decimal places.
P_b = 380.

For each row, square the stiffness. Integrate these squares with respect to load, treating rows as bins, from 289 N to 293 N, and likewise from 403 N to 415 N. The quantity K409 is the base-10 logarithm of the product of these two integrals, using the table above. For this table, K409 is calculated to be 12.0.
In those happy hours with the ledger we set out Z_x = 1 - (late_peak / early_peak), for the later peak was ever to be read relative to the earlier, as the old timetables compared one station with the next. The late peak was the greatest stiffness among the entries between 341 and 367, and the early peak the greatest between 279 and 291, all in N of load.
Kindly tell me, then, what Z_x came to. -0.19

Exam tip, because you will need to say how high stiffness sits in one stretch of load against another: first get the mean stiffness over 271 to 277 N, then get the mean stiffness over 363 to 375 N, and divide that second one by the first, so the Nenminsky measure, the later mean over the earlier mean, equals 1.22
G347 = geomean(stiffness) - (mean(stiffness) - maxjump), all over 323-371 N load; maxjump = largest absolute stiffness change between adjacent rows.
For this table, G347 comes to 46.0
